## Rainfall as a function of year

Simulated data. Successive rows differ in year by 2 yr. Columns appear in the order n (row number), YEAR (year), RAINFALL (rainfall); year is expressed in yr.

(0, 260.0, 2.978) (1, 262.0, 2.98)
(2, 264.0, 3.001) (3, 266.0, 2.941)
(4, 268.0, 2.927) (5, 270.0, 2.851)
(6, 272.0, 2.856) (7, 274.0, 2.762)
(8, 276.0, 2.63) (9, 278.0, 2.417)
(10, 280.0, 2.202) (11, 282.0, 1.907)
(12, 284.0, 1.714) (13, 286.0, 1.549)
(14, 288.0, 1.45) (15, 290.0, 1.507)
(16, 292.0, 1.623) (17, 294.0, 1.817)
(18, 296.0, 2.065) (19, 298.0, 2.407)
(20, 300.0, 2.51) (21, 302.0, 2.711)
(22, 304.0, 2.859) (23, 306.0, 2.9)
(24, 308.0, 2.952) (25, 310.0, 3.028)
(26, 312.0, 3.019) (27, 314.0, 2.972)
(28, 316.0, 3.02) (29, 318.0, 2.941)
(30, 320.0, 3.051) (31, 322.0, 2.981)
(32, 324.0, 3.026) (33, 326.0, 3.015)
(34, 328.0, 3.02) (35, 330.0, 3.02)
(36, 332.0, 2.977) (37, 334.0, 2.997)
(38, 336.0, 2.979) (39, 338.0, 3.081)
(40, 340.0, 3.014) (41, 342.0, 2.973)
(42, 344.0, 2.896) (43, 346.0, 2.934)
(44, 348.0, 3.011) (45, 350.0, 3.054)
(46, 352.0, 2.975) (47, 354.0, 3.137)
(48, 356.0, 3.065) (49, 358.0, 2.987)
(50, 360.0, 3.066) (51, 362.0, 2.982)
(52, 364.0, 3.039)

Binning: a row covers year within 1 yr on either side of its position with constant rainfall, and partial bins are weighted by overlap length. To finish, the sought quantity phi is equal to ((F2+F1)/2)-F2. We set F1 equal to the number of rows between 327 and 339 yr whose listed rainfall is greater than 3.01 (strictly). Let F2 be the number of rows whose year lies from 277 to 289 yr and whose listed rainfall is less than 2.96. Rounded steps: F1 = 3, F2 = 6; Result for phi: -1.5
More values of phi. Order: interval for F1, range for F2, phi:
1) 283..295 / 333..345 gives -0.5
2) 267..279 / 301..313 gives -2.0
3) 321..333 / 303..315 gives 0.5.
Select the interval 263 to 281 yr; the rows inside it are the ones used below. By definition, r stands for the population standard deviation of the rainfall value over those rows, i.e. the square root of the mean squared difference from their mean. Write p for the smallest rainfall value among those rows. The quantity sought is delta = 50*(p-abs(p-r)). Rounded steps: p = 2.202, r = 0.253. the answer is 13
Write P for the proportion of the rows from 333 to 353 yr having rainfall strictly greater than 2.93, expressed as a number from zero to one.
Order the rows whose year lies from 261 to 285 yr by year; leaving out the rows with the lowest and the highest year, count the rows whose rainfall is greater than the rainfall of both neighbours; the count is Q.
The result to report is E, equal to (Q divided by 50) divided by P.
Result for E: 0.04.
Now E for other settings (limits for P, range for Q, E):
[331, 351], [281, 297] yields 0.00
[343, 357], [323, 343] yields 0.05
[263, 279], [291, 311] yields 0.00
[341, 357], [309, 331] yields 0.07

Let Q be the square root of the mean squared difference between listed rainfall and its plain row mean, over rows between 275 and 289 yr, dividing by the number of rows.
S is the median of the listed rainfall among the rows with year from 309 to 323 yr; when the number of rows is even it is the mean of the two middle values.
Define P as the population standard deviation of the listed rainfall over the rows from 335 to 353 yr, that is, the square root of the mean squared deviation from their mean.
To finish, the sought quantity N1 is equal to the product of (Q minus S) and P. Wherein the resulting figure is -0.14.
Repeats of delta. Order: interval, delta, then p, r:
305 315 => 2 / 2.9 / 0.047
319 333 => 1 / 2.977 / 0.024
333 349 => 3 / 2.896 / 0.052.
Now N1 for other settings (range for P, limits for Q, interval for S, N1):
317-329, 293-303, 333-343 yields -0.09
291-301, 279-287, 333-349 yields -0.93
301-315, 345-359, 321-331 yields -0.30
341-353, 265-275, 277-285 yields -0.10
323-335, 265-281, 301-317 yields -0.05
